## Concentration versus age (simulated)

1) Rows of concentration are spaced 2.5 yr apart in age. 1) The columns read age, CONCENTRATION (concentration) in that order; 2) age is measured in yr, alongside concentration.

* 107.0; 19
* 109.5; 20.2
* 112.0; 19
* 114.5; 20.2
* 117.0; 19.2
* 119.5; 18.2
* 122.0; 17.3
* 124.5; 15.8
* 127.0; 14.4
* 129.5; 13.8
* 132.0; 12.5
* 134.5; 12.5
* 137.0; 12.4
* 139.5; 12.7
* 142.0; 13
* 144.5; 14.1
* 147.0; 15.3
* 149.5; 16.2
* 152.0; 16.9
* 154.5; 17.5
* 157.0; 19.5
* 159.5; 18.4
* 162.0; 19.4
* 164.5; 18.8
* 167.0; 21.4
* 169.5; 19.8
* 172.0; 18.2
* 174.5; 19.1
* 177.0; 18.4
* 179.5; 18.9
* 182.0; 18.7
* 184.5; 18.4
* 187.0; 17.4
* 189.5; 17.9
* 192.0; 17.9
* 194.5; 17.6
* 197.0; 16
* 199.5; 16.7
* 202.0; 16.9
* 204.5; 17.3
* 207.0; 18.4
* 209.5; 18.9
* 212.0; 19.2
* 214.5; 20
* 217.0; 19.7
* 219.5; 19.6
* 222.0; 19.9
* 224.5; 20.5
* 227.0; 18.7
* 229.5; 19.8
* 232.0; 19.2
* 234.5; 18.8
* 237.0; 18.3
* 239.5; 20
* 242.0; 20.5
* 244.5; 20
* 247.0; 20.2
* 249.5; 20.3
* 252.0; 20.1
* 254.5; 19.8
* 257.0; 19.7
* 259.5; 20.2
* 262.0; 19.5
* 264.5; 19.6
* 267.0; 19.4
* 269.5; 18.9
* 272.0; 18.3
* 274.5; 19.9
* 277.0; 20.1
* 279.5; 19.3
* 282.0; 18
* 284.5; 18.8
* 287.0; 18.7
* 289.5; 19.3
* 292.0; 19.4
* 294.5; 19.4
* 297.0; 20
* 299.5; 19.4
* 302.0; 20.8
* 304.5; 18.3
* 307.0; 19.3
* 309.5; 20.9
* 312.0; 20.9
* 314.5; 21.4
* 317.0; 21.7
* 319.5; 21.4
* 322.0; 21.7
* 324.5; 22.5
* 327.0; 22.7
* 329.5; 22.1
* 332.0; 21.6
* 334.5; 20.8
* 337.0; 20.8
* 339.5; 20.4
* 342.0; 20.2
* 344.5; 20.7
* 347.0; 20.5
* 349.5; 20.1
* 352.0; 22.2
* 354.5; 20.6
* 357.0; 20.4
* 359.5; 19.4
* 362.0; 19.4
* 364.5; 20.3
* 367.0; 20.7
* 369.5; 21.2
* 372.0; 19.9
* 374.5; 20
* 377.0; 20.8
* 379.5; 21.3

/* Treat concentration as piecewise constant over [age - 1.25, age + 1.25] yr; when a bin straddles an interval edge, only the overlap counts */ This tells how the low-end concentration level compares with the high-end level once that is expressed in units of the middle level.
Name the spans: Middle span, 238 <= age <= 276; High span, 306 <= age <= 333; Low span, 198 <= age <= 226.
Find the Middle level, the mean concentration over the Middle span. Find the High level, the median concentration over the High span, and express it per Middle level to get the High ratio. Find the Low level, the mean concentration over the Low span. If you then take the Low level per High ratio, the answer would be 17.2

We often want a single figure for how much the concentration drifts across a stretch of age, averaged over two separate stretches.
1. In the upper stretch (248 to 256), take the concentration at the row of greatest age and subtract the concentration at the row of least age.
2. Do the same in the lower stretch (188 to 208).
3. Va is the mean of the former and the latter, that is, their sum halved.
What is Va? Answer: 0.0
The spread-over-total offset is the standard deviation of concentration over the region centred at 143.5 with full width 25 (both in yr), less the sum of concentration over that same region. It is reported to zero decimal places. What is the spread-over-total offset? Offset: -141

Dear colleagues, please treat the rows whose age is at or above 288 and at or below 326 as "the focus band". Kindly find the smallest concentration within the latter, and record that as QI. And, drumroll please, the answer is 18.3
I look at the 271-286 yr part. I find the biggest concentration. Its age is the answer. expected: 277.0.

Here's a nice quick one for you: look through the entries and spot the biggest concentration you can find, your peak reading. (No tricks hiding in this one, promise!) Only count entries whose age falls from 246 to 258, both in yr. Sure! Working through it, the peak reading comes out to 20.3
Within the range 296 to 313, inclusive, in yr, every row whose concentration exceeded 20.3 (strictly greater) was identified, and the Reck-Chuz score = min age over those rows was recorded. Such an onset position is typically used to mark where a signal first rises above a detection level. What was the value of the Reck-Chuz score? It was 302.0 yr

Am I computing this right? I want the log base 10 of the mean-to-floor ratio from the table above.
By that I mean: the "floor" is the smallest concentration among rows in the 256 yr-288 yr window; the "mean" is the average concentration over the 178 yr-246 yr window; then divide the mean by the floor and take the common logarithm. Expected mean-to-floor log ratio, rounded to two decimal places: 0.02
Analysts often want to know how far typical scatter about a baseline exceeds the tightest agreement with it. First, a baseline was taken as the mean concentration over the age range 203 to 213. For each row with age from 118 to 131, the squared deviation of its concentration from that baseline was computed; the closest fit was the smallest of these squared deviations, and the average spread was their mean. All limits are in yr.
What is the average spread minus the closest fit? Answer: 9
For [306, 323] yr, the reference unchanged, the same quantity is 7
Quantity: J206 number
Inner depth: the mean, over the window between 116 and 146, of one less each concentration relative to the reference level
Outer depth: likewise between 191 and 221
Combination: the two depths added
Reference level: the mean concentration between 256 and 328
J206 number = 0.36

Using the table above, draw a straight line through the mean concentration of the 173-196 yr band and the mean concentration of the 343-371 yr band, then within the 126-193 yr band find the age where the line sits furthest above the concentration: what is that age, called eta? 137.0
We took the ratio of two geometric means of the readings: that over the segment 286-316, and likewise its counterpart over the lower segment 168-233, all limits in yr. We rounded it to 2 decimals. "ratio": 1.07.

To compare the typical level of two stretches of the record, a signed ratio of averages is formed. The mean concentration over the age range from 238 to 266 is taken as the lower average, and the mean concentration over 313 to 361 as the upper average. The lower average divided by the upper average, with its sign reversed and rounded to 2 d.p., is -0.95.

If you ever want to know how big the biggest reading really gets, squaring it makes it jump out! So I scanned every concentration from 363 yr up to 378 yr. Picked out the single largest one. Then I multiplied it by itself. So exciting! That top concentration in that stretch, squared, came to 449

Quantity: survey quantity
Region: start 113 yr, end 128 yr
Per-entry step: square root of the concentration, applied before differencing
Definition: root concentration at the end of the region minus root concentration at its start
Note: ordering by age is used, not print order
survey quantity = -0.70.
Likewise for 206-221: 0.14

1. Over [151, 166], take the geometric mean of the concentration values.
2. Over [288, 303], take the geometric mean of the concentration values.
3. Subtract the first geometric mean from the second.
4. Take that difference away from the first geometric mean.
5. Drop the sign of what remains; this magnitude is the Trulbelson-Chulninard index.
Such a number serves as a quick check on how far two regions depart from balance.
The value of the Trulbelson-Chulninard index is 17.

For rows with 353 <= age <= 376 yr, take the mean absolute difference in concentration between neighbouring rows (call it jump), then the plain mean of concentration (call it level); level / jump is 37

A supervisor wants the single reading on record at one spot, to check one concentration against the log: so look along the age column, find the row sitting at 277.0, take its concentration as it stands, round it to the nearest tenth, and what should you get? 20.1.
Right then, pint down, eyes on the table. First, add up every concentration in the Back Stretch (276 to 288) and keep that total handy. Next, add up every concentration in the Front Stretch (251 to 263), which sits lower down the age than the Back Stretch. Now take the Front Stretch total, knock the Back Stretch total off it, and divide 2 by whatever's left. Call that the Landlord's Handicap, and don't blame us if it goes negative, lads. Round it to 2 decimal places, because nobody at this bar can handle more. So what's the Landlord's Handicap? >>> 0.45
